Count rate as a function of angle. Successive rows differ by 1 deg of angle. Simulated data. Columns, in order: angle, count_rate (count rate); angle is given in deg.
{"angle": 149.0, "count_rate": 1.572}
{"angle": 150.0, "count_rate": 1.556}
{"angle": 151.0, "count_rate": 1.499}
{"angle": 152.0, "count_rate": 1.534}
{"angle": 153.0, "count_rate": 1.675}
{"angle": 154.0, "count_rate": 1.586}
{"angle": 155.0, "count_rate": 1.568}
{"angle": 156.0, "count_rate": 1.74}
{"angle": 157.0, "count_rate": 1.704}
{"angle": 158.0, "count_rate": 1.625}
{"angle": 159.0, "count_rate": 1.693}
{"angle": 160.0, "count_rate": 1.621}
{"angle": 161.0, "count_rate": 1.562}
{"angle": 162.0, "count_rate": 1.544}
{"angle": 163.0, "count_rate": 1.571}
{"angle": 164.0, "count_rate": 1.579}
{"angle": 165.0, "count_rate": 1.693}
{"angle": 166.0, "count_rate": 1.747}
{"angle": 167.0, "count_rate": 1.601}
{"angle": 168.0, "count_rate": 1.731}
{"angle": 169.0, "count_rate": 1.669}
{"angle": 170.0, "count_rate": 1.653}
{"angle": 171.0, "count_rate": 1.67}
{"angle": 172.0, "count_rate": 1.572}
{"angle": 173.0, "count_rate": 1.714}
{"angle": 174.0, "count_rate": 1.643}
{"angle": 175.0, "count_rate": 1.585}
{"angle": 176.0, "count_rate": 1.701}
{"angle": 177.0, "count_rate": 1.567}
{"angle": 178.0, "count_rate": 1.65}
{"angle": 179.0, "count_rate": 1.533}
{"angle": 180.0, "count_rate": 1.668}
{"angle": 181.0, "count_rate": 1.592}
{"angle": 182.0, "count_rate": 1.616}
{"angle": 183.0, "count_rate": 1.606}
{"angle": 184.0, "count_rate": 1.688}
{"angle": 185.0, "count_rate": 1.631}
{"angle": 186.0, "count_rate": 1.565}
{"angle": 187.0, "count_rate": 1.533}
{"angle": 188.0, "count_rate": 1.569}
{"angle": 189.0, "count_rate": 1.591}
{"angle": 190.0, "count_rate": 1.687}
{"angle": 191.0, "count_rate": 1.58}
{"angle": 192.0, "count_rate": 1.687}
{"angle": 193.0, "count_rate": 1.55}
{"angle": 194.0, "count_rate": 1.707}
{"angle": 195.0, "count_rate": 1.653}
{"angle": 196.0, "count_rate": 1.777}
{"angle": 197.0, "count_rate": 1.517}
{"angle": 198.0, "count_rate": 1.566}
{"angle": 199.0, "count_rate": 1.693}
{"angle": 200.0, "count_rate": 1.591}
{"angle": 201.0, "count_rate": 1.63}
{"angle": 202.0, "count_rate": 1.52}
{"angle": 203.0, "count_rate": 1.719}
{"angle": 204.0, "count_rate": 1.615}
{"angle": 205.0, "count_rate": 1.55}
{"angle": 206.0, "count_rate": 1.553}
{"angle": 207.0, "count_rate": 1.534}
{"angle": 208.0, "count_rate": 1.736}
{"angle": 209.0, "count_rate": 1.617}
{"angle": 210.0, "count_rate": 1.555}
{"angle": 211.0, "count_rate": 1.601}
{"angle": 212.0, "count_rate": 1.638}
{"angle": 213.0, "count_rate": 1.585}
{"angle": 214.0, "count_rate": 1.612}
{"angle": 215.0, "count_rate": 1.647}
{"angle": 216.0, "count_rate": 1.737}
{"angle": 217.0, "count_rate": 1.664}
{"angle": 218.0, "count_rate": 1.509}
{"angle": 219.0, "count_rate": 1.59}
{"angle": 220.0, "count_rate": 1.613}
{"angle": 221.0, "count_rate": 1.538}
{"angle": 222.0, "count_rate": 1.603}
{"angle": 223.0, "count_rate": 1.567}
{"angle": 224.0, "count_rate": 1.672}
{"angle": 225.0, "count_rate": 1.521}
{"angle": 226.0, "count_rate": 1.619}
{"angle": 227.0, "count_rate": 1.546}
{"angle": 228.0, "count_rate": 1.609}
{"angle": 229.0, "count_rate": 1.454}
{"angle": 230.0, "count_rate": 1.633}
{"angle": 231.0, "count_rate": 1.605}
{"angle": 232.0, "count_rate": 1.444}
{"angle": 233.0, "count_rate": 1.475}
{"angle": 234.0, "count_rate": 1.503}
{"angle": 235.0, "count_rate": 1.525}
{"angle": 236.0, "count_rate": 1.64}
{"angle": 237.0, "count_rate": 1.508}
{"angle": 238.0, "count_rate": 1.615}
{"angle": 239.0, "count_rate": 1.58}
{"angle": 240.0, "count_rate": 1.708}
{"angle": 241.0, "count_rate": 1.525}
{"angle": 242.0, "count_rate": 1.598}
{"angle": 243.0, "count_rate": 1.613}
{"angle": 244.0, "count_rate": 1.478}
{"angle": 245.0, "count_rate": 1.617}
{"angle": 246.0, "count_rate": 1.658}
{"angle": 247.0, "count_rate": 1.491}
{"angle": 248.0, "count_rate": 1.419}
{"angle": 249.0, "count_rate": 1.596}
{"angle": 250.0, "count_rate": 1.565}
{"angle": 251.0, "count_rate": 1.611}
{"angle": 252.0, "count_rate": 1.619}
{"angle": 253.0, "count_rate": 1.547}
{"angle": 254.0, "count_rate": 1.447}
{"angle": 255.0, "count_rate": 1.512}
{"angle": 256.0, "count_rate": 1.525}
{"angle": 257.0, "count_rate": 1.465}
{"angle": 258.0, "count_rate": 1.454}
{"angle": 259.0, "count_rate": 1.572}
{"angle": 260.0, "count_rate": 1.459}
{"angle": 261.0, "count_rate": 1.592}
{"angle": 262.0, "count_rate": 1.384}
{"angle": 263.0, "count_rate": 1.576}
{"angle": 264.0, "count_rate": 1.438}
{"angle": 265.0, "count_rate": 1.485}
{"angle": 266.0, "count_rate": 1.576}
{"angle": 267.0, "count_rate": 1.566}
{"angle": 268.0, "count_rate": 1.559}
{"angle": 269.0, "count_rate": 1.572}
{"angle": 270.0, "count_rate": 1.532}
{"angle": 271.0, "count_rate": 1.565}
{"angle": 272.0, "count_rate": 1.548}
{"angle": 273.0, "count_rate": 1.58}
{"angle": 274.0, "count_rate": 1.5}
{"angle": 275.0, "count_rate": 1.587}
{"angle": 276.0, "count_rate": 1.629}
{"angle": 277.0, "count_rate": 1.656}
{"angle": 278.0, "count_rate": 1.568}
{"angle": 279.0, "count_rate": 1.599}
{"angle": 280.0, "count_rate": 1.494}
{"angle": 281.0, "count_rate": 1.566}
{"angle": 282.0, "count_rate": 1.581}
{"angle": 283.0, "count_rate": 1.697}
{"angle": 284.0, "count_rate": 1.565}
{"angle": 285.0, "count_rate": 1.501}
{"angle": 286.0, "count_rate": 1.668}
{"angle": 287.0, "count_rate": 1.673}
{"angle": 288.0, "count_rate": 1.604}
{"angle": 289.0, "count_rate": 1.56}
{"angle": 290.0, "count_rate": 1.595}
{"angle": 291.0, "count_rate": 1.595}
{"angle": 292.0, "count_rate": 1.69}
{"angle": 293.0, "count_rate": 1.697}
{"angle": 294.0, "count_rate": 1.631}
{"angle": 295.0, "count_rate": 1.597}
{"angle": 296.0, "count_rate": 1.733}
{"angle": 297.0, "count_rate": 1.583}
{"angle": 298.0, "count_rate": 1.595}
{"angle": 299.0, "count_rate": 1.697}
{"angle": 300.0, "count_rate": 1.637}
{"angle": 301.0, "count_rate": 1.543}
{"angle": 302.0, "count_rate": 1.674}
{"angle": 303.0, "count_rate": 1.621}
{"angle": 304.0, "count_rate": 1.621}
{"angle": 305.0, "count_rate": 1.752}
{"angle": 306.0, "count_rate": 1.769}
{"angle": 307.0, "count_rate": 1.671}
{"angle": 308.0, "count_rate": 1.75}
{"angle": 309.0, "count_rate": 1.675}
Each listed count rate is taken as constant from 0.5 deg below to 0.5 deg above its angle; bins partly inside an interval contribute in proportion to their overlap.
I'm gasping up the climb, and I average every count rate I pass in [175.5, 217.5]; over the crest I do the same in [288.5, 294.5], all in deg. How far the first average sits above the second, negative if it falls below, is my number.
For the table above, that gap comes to -0.01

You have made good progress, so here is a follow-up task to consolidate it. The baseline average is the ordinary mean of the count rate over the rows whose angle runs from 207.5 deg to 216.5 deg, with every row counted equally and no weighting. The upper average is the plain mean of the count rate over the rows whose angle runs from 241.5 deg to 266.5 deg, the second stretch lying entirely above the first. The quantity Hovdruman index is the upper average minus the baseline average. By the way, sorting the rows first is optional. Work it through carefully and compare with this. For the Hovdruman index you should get -0.10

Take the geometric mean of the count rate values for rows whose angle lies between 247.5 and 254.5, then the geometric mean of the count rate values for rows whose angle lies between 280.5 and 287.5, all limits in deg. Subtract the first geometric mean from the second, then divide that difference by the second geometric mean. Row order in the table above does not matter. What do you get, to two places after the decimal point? 0.04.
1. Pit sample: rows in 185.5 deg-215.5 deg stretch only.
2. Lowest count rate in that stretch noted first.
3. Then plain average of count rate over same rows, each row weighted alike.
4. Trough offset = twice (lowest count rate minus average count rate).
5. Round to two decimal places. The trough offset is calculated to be -0.19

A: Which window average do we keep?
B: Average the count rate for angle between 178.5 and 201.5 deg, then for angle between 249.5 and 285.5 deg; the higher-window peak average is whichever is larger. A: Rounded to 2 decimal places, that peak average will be 1.62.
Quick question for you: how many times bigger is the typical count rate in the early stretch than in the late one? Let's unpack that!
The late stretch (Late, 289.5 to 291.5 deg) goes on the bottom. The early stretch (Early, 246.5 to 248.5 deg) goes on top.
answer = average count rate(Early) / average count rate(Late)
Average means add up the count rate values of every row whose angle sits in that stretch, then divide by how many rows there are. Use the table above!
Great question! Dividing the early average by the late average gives 0.91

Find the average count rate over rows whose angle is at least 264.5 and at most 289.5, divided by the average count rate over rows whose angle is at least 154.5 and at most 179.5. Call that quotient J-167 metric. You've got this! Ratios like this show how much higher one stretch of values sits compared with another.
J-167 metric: 0.963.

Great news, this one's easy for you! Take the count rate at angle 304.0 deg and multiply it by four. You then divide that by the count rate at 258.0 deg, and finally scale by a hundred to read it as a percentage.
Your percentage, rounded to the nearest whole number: 446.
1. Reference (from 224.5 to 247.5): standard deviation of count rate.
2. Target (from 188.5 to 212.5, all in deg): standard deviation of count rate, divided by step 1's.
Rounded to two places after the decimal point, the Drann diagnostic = 1.02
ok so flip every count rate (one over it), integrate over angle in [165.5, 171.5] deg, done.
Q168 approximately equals 3.58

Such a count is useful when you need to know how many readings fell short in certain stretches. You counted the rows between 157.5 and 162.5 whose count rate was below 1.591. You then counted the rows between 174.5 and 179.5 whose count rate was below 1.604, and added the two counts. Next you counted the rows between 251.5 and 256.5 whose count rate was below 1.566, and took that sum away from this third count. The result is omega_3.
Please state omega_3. -1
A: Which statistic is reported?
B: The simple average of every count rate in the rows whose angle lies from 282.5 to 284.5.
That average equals 1.63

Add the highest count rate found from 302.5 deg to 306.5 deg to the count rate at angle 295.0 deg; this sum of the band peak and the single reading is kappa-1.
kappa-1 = 3.37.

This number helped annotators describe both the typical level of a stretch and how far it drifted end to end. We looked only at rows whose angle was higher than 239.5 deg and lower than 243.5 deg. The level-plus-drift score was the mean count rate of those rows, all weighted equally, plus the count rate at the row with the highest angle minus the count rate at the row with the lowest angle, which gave 1.52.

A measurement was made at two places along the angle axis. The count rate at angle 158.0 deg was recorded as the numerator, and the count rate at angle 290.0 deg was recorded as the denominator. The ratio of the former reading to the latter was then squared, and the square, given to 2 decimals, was 1.04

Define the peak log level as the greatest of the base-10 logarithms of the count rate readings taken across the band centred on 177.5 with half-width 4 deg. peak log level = 0.231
